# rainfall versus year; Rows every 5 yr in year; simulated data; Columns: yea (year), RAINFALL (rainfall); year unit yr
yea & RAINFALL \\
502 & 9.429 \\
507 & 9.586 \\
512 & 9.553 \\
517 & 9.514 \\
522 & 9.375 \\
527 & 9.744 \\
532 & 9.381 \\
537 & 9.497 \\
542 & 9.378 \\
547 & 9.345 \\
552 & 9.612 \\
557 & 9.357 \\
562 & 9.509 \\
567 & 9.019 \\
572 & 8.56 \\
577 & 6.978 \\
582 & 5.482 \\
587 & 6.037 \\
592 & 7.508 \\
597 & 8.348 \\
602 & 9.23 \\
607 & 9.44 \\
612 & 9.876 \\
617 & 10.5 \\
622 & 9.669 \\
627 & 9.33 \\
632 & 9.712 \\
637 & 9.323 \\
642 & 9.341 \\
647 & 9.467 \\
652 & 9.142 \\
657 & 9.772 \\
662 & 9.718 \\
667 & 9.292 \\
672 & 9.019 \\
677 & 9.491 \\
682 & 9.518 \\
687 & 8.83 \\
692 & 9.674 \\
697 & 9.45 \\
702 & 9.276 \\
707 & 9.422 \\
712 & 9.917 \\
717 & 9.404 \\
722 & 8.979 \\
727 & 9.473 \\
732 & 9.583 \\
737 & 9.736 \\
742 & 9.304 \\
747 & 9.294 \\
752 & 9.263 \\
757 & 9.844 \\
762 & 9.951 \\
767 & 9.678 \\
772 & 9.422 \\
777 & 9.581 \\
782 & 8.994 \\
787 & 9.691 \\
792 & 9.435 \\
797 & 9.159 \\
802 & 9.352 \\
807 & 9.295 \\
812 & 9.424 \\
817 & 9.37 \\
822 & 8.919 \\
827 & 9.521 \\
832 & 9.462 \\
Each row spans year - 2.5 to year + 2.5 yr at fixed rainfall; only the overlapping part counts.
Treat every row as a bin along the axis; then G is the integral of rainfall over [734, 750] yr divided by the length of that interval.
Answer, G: 9.44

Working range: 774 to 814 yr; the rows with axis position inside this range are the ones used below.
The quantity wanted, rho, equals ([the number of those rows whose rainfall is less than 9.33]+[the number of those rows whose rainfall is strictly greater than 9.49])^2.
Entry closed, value 25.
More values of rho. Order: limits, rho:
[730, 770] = 64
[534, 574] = 25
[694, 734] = 16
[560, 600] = 64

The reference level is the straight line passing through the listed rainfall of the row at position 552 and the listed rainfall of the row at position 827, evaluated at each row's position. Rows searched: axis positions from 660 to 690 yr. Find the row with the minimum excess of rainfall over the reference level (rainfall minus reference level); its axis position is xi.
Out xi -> 687 yr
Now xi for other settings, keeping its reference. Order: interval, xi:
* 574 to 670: 582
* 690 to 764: 722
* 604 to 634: 627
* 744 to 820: 782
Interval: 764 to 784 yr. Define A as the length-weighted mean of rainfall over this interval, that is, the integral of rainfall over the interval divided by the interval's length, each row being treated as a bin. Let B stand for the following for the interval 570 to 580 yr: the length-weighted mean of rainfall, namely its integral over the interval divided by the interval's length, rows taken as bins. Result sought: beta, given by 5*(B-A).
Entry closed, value -9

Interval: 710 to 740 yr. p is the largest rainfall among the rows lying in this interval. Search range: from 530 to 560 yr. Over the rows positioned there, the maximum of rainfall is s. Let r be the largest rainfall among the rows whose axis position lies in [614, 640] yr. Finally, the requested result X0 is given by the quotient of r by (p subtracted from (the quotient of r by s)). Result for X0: -1.19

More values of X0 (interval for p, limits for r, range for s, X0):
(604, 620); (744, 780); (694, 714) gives -1.05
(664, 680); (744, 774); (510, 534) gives -1.17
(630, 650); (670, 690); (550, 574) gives -1.09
